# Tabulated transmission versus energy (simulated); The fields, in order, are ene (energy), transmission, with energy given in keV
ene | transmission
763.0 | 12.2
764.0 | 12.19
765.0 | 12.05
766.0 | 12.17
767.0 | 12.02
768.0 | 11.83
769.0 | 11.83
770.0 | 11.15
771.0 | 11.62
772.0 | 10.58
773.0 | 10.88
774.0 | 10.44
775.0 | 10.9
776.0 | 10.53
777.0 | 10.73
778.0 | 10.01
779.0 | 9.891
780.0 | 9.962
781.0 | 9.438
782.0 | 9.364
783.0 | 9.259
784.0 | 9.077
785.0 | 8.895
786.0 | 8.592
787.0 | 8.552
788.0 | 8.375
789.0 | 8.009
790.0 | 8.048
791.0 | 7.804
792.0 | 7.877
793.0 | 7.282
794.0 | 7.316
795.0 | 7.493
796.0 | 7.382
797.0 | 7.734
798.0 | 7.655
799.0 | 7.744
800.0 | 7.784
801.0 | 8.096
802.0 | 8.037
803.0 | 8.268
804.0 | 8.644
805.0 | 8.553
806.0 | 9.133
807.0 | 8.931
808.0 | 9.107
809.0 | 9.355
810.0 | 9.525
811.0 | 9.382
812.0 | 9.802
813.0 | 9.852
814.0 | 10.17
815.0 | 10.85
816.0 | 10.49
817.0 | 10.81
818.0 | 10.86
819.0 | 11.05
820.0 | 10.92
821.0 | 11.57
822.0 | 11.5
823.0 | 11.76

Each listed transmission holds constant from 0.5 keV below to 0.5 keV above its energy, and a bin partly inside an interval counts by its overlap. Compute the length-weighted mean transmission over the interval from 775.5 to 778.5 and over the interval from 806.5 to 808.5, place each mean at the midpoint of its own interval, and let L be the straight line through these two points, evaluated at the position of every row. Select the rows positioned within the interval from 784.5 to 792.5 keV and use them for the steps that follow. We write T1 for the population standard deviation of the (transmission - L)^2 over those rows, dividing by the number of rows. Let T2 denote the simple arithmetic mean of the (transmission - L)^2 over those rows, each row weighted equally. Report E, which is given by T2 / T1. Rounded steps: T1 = 0.84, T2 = 2.7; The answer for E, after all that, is 3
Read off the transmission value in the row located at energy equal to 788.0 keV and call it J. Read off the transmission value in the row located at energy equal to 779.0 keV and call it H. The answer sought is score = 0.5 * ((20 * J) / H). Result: 8.5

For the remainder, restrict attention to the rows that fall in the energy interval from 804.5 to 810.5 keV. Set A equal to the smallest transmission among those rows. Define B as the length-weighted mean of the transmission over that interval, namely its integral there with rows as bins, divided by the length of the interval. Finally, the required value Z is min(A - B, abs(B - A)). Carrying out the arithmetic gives -0.5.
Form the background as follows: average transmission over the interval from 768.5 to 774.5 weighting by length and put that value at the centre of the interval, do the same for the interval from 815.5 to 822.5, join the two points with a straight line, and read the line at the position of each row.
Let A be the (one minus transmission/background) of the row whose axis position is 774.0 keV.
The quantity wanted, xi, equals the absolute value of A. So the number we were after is 0.06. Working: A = 0.06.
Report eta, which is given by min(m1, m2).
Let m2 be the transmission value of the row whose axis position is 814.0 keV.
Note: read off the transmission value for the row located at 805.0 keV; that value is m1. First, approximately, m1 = 8.553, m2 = 10.17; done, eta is 8.6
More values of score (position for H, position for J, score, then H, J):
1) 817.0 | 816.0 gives 9.7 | 10.81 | 10.49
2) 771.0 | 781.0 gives 8.1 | 11.62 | 9.438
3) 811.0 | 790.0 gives 8.6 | 9.382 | 8.048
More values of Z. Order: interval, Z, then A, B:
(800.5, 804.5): -0.2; 8.037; 8.3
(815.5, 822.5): -0.5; 10.49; 11.0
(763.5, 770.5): -0.7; 11.15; 11.9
